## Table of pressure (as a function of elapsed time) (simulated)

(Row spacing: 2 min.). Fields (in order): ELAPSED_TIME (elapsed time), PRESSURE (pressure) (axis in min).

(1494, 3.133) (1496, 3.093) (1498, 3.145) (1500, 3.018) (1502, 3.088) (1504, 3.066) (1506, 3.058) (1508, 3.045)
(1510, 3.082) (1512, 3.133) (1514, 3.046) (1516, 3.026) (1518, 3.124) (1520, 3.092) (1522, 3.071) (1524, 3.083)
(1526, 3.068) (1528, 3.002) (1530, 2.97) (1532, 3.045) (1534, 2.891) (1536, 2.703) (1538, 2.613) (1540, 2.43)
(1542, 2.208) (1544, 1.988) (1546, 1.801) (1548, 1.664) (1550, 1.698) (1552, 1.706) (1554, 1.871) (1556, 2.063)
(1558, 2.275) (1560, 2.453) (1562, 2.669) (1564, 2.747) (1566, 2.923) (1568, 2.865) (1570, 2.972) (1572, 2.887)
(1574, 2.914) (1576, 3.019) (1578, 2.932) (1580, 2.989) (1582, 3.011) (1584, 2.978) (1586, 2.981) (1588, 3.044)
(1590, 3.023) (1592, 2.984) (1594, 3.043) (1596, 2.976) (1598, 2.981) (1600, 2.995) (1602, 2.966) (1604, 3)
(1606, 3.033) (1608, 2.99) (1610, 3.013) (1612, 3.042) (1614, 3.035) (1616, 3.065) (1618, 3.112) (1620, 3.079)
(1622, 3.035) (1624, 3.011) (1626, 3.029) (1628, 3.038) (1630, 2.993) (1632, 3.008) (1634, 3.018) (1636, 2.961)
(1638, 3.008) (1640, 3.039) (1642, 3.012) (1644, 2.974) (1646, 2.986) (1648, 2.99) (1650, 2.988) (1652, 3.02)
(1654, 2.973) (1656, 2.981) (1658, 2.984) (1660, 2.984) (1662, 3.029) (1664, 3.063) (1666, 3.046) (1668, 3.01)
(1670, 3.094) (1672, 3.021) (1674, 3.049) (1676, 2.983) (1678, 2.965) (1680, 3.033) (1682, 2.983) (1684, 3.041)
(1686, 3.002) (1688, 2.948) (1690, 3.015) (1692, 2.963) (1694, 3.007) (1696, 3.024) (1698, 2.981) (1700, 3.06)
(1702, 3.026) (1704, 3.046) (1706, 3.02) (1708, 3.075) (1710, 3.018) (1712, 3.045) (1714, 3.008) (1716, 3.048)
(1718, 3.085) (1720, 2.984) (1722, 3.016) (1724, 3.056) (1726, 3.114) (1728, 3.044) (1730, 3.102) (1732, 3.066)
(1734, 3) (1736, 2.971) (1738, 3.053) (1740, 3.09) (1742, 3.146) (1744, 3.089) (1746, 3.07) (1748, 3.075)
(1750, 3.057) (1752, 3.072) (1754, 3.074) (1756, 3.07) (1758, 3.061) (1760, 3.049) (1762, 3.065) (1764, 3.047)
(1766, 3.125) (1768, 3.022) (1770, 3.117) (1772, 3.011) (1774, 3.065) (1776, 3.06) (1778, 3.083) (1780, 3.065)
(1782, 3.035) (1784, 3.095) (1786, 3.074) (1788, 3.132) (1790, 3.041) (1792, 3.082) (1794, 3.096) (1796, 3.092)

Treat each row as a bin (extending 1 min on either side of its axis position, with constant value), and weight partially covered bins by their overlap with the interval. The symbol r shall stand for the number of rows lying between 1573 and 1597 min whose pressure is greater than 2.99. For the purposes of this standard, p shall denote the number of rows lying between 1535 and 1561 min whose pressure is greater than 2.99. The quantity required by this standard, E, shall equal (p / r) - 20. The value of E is -20.0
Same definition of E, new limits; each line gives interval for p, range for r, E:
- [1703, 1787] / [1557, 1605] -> -14.3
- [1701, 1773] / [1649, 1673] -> -15.1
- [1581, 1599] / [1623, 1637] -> -19.3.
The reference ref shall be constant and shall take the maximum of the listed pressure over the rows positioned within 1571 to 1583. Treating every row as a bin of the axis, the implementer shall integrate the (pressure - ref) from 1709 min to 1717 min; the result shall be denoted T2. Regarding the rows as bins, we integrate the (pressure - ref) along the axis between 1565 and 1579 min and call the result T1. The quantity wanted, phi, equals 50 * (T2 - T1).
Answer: 66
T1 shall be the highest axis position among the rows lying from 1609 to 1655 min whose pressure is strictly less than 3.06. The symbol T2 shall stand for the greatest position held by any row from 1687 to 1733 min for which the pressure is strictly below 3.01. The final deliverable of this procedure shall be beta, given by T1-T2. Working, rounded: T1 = 1654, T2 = 1720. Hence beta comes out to -66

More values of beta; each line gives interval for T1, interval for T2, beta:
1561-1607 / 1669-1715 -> -108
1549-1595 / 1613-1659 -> -64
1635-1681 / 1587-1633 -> 48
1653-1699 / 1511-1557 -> 142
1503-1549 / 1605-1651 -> -102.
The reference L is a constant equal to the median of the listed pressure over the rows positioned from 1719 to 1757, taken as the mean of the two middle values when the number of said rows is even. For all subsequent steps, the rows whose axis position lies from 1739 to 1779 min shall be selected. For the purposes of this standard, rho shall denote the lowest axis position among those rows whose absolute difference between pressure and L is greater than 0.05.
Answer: 1742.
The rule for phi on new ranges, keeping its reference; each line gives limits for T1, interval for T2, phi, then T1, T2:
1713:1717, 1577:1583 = -14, 0.04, -0.25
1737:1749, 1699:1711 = -28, 0.82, 0.26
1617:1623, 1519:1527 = 7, 0.34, 0.48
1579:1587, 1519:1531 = 29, -0.23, 0.34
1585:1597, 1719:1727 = 16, -0.13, 0.19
